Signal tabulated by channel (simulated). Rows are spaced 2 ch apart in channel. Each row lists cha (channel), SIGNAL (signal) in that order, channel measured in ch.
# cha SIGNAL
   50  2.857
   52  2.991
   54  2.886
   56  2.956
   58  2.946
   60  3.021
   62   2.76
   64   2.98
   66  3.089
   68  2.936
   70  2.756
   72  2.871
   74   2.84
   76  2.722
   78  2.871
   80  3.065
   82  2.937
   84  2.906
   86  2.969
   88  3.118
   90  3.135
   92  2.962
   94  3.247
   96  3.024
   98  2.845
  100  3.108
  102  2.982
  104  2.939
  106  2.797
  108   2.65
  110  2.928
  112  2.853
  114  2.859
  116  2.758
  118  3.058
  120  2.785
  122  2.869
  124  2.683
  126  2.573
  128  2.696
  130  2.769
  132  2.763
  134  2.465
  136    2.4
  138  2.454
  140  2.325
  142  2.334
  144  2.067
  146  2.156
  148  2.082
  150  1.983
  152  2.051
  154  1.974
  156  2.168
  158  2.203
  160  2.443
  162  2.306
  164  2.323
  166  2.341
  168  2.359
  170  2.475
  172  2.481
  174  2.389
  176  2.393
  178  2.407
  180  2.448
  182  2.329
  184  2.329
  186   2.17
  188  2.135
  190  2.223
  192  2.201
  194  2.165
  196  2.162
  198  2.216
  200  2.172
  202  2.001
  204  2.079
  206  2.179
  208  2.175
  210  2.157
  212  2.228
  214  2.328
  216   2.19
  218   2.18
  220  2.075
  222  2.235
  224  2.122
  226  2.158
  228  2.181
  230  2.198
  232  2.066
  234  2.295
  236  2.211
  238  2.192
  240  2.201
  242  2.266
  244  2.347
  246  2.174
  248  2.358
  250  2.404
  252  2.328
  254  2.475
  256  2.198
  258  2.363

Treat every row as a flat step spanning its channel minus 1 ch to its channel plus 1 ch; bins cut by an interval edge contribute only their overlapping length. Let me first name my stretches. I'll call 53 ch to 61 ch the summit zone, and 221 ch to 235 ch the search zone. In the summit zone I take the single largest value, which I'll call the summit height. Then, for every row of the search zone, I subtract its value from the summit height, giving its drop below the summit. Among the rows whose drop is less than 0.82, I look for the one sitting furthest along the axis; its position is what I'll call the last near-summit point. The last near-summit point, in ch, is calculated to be 234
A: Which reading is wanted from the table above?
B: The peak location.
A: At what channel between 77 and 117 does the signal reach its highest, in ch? 94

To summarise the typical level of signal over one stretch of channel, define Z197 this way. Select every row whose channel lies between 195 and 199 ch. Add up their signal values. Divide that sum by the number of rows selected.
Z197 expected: 2.19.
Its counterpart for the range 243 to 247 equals 2.26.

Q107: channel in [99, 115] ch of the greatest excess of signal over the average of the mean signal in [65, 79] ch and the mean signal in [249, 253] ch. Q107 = 100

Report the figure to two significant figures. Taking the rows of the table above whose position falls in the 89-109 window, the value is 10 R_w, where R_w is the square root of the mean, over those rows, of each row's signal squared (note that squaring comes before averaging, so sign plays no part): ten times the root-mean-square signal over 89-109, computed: 30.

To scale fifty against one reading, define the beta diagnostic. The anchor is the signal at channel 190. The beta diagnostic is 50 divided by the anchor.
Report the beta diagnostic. 22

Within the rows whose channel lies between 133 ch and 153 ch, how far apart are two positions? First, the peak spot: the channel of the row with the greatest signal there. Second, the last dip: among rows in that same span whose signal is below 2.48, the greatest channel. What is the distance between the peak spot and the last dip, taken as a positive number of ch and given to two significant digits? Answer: 18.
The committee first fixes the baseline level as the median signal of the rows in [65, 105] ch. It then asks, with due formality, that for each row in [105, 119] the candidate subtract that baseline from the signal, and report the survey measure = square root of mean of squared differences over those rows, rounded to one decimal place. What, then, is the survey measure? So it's 0.2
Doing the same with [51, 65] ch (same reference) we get 0.1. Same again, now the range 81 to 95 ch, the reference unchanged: 0.1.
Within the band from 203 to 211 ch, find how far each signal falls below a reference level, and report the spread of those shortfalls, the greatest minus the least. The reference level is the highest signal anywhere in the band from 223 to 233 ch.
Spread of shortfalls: 0.10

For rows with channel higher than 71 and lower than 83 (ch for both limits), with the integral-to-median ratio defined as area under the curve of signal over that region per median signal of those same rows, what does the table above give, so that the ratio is 12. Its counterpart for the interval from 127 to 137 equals 10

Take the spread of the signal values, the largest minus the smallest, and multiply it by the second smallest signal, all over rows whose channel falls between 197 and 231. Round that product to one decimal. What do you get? 0.7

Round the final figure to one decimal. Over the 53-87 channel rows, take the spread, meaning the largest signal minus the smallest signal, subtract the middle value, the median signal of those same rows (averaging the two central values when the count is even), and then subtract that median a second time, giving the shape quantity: -5.5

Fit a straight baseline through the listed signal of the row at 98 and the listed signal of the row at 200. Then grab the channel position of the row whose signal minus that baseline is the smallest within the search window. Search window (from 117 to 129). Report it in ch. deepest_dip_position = 126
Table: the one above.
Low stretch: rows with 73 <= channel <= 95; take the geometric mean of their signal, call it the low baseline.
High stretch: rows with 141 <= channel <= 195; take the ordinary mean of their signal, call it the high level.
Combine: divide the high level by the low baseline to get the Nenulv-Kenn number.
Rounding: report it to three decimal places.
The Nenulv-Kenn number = 0.758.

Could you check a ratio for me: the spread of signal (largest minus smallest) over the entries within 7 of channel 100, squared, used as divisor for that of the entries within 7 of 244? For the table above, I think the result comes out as 1.1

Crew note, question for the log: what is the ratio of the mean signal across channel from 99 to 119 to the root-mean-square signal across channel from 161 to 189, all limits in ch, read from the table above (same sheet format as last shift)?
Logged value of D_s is 1.23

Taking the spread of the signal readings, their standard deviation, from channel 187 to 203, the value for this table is 0.07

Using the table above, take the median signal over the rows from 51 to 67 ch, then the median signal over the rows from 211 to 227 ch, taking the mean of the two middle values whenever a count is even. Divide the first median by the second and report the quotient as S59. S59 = 1.36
